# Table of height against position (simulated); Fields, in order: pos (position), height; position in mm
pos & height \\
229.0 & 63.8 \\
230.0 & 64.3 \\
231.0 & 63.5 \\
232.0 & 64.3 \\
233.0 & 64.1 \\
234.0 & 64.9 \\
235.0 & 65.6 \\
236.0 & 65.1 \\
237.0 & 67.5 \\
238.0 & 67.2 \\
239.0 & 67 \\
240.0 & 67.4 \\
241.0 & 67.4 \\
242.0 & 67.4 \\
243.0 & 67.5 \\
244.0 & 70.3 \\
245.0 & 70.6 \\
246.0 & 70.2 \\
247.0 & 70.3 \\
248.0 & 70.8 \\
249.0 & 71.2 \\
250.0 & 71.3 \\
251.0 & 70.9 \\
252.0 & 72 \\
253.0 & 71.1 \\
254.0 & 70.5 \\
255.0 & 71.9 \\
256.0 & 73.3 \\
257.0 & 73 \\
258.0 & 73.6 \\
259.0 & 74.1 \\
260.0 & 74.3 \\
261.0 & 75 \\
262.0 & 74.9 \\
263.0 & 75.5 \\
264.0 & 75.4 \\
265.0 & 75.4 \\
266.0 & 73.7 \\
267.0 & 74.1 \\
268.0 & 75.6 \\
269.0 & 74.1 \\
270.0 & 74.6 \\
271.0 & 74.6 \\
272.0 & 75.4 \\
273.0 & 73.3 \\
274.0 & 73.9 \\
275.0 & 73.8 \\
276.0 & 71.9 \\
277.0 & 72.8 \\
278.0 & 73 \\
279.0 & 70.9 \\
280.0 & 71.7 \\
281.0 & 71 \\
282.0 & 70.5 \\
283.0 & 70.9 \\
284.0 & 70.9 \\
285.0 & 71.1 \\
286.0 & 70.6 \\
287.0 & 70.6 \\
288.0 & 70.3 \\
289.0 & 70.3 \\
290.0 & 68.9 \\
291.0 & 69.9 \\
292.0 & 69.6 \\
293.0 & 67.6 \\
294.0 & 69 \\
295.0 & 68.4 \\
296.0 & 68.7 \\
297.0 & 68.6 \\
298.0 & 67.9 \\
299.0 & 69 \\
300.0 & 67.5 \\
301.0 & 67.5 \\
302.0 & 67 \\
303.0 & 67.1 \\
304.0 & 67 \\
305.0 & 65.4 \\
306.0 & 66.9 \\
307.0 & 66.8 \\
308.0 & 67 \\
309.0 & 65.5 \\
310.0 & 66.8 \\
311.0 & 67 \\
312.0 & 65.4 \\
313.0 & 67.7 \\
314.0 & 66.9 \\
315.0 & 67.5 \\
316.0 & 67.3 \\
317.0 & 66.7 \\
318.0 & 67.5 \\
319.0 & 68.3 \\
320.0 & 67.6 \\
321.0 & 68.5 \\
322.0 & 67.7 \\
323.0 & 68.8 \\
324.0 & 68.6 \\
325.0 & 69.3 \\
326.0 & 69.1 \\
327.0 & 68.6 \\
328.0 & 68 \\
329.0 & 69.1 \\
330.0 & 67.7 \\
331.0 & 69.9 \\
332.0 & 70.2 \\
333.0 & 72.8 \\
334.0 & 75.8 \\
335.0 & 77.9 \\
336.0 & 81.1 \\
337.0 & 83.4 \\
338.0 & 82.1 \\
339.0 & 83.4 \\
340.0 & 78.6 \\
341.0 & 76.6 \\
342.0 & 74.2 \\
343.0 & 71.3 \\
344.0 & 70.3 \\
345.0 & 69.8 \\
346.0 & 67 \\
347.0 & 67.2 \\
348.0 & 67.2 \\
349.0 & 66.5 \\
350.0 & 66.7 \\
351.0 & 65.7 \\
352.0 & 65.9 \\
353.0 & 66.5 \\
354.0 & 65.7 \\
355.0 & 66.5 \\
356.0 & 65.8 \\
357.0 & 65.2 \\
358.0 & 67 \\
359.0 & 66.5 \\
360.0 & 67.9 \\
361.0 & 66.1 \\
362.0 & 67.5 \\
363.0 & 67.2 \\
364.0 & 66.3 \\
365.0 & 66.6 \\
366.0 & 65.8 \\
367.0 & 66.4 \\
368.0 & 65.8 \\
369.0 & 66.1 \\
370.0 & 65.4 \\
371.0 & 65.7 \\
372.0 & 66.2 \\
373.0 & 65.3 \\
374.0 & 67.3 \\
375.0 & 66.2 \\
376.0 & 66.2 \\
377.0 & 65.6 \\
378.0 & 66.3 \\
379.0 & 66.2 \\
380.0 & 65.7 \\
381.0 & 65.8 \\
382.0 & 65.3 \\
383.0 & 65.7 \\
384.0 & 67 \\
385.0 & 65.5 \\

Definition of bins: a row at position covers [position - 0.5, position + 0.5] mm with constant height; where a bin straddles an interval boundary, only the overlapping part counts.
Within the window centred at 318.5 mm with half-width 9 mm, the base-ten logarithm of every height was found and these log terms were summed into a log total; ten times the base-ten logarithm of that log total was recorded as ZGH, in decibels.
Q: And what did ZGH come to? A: 15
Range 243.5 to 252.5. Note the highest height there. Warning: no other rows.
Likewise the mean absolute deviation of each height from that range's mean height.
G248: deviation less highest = -72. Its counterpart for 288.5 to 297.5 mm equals -70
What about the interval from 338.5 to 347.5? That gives -79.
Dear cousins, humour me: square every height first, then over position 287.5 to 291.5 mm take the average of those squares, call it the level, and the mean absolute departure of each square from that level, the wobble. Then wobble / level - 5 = -4.99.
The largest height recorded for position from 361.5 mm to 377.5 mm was 67.5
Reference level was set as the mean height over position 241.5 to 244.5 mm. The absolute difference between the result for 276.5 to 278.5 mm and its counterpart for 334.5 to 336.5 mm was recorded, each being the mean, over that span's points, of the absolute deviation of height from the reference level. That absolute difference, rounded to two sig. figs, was 6.6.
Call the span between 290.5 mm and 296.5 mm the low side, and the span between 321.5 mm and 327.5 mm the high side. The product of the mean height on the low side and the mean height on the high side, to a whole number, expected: 4730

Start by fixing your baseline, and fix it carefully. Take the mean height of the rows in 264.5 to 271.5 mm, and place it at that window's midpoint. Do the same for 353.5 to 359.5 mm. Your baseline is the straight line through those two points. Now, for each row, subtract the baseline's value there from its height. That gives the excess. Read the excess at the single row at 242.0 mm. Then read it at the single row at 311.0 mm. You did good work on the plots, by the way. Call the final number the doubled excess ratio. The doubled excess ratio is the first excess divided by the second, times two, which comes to 5.6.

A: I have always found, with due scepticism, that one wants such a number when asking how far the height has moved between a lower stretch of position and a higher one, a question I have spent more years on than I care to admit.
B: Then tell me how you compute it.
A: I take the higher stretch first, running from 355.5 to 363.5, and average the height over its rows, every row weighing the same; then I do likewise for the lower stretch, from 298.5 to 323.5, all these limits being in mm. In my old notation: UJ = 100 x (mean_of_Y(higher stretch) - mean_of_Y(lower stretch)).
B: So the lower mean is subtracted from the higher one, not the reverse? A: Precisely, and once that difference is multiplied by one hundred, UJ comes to -57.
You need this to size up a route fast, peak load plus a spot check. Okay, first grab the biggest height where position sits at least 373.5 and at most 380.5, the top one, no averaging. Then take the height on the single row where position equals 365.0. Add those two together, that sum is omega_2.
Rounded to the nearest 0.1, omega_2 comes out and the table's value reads 133.9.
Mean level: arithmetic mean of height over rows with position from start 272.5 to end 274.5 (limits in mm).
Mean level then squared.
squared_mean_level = 5417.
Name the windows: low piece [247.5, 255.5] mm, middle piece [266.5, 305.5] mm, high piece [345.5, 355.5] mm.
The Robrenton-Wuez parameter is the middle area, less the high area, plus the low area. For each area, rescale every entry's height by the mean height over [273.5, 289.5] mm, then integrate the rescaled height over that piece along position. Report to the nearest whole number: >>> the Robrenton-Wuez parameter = 37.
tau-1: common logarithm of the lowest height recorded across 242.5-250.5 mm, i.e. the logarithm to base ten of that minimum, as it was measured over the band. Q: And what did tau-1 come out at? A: 1.83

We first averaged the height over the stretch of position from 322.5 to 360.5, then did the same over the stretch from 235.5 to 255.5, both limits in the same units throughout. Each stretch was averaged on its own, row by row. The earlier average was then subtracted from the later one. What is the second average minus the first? -1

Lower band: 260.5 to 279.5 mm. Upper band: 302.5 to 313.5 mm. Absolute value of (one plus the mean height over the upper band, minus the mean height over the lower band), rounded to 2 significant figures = 6.5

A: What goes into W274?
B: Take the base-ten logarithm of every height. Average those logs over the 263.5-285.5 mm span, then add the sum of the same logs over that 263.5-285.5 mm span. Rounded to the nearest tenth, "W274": 42.9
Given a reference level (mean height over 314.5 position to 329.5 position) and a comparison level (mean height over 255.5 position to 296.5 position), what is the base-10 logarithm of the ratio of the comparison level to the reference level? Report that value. 0.03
